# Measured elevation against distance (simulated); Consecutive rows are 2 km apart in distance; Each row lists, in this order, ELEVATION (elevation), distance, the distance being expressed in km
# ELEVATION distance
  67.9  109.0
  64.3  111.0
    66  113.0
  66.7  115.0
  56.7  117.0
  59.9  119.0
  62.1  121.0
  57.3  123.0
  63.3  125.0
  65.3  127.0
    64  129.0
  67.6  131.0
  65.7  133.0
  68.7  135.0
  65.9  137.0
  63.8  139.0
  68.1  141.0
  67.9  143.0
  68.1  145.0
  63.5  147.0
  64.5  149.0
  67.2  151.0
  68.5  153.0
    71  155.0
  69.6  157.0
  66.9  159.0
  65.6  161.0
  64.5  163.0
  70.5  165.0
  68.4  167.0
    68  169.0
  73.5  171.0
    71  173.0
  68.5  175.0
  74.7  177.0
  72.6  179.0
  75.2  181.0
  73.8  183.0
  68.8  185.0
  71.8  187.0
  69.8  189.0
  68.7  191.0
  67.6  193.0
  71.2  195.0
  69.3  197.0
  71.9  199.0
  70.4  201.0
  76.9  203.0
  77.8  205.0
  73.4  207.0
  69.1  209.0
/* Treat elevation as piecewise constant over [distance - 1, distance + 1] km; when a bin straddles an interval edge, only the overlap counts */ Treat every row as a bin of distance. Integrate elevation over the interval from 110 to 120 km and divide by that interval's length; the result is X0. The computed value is 63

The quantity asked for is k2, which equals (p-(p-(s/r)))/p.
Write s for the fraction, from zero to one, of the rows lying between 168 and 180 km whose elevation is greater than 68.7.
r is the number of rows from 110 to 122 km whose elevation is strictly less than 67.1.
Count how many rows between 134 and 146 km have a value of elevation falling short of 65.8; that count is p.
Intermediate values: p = 1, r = 6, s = 0.7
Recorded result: 0.111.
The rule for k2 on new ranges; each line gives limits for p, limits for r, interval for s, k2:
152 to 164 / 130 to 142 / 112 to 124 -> 0.000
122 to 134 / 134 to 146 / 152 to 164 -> 0.033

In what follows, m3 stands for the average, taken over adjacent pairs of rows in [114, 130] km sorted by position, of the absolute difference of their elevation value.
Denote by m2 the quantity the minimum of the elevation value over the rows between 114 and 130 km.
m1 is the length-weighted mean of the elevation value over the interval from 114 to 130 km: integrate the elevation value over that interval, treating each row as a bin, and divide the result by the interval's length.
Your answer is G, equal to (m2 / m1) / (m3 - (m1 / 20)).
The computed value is 0.82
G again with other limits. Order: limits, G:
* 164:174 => -1.09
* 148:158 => -0.66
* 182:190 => -4.42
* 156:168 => -1.29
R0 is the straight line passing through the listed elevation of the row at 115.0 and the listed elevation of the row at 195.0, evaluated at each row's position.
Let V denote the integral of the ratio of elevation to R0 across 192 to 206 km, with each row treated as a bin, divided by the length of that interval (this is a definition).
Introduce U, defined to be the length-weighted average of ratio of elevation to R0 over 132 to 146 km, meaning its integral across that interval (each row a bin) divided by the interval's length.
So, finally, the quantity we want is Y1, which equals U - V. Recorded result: -0.03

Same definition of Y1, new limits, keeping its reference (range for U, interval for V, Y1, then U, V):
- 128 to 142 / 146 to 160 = 0.00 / 0.977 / 0.98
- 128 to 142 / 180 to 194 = -0.02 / 0.977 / 1.00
